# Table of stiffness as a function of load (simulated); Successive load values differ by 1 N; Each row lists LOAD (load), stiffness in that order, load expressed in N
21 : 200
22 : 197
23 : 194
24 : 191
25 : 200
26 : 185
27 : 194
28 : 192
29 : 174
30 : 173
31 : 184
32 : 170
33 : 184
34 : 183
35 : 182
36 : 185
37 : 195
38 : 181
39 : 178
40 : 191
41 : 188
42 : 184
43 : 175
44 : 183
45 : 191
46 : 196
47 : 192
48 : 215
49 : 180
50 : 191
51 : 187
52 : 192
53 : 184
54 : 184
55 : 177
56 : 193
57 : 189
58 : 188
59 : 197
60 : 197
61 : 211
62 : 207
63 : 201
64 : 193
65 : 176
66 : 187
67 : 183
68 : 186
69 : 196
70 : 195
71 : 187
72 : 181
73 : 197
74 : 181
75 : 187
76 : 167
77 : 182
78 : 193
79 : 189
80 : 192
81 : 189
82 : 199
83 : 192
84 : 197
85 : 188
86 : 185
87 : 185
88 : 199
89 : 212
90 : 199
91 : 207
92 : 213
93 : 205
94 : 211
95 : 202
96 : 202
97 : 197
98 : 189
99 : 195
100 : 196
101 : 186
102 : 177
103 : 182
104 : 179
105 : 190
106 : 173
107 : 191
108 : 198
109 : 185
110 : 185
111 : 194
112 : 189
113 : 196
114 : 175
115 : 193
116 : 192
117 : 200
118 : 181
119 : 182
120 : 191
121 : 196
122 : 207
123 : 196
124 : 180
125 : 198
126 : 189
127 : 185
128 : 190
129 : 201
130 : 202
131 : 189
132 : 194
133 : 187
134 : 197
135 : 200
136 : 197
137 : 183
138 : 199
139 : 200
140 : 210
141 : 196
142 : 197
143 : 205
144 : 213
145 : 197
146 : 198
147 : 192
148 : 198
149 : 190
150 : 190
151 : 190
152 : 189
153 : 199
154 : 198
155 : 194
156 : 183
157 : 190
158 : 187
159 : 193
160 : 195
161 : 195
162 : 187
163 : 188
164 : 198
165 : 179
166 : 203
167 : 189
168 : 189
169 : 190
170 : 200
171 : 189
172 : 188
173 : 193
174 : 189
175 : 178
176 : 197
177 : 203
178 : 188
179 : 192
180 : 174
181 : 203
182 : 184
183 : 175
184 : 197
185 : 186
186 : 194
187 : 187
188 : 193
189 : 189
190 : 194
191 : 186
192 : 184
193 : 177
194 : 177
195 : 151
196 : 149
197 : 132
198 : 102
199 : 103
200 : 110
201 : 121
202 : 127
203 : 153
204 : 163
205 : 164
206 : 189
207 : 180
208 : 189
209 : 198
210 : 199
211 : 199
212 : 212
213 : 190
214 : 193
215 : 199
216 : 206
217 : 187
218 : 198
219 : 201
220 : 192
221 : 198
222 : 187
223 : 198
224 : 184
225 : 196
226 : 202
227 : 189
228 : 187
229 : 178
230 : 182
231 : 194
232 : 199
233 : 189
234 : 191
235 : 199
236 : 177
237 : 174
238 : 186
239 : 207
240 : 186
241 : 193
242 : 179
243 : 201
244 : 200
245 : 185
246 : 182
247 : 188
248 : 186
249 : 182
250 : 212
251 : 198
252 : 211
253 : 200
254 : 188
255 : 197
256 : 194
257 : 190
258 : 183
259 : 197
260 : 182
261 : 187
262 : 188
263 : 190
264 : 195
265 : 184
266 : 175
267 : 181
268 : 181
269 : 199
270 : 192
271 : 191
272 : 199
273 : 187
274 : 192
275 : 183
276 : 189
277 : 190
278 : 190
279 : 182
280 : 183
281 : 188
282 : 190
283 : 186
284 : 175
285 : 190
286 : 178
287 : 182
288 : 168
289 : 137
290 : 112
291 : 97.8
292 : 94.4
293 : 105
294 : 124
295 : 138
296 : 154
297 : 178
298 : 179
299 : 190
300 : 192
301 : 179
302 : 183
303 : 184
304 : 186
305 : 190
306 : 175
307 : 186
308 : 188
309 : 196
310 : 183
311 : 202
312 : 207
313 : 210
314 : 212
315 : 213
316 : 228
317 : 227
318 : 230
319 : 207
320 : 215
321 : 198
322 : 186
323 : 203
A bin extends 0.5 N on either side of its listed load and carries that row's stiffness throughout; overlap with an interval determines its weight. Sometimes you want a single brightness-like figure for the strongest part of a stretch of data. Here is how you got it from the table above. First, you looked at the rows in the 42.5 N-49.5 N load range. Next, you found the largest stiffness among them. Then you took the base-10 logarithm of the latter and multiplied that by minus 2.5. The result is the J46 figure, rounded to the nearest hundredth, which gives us -5.83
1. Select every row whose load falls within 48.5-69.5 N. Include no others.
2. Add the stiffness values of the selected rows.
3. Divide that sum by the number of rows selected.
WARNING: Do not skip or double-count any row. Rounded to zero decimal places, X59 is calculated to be 190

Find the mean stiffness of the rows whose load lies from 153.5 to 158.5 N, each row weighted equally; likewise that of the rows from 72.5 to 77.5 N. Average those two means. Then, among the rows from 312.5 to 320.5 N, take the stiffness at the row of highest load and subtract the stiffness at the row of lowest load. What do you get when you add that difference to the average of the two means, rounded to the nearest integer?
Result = 192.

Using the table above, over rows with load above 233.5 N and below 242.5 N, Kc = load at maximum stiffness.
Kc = 239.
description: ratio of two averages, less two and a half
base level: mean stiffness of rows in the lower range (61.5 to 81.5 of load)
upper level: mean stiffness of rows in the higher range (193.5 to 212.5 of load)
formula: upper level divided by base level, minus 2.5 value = -1.66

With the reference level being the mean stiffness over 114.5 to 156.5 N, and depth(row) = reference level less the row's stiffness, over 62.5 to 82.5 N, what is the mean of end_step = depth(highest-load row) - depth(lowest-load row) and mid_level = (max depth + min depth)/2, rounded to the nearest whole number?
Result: 6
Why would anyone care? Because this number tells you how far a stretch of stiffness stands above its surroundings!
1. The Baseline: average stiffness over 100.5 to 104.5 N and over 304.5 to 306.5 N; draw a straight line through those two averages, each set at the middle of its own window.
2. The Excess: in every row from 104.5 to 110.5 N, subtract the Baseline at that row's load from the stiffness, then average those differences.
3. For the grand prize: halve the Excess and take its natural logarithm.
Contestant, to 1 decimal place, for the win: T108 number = 1.1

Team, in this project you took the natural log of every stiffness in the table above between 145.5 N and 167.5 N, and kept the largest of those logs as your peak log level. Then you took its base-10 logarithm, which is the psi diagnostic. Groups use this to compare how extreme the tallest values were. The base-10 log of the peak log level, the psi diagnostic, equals 0.7254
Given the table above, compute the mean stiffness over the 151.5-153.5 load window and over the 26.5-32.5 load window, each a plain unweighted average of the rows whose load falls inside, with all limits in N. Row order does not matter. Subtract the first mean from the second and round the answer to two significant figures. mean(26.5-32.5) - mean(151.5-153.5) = -13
